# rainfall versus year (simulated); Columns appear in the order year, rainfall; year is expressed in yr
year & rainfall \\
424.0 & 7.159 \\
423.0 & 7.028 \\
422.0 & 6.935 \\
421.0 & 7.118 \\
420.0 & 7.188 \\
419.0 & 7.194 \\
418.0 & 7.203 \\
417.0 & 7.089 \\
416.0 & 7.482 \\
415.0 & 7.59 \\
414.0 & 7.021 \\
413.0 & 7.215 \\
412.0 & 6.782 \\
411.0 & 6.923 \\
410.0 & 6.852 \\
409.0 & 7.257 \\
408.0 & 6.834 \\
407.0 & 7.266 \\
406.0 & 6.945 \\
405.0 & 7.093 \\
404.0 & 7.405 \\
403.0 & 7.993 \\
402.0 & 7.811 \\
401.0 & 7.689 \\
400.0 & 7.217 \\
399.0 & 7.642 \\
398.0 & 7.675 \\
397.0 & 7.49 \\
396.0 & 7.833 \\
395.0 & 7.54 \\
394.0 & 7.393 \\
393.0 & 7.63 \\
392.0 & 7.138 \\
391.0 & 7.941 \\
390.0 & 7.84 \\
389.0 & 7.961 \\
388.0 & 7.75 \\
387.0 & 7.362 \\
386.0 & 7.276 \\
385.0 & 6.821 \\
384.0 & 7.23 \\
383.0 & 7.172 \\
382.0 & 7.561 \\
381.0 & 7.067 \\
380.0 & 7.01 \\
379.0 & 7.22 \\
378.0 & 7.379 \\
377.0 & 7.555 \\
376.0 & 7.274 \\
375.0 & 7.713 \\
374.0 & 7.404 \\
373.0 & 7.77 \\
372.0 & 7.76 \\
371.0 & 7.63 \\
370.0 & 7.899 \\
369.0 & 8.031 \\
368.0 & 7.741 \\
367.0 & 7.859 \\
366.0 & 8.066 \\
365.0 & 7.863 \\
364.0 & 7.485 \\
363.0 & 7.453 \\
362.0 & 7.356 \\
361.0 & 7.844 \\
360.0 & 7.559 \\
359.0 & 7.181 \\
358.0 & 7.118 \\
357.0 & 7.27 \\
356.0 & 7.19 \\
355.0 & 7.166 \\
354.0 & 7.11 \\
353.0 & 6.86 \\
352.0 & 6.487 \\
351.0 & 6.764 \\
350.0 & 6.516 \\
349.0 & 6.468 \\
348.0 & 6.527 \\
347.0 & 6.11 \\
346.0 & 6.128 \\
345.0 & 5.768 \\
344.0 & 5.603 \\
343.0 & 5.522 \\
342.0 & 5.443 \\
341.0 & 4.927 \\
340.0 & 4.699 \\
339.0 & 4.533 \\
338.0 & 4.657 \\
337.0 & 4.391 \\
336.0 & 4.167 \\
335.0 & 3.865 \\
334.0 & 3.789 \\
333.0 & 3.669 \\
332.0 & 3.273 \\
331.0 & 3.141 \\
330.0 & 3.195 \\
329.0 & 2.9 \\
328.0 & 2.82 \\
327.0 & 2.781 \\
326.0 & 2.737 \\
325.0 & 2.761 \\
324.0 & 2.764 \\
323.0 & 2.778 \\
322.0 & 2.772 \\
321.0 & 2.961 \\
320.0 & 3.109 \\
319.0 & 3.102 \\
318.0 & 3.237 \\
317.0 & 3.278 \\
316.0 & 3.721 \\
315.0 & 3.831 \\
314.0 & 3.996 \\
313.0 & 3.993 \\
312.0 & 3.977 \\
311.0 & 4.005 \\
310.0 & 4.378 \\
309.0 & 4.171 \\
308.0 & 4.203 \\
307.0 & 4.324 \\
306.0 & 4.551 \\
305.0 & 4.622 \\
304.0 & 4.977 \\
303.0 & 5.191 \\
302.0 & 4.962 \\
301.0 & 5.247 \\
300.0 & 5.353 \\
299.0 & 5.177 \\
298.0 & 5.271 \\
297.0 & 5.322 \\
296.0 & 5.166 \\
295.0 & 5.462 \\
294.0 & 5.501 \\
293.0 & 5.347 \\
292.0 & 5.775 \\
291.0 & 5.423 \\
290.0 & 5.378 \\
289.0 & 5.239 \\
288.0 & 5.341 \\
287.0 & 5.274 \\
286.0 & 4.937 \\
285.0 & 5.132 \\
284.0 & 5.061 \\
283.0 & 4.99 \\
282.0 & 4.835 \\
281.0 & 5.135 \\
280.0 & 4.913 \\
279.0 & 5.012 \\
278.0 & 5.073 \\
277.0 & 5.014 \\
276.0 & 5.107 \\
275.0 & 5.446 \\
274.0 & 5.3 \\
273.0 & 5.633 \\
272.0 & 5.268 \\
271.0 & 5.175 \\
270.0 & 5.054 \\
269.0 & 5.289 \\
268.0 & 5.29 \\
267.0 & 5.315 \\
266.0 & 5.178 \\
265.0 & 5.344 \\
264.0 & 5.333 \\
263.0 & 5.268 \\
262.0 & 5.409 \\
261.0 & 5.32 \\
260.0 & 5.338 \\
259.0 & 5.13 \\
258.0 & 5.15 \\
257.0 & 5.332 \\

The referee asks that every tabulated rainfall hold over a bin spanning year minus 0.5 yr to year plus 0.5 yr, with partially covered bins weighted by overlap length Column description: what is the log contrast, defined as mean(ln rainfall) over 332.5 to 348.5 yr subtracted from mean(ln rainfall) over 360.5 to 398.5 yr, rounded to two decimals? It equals 0.43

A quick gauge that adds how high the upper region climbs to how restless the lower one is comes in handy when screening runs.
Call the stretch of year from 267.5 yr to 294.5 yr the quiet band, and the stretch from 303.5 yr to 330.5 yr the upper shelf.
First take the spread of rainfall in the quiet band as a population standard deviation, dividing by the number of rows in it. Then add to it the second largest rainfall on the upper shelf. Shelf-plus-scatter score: 4.8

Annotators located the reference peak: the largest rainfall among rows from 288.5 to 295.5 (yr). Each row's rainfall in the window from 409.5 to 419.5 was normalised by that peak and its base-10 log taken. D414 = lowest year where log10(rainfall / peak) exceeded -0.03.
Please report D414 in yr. 410.0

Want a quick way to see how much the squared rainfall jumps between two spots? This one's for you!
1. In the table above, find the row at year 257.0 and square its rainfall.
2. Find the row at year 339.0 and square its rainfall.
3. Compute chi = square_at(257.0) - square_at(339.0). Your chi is 8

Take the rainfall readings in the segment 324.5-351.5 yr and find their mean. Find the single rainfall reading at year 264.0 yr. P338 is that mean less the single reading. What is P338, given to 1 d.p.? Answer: -0.8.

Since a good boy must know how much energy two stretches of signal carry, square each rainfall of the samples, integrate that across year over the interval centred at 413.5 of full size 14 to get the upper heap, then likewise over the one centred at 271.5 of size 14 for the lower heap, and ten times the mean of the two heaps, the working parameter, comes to 5498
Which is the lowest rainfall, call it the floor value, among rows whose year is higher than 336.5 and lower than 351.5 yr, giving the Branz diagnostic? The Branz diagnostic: 4.391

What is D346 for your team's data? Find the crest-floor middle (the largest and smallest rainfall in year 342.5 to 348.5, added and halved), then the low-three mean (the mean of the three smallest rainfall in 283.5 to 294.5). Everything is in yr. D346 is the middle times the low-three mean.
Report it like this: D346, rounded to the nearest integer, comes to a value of 30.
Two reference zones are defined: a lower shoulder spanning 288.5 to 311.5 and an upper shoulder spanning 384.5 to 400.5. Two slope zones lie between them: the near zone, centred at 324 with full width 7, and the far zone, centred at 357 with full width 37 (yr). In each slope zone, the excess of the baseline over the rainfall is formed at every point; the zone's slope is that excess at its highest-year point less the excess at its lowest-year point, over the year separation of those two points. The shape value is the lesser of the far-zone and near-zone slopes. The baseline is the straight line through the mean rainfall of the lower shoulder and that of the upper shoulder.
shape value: -0.06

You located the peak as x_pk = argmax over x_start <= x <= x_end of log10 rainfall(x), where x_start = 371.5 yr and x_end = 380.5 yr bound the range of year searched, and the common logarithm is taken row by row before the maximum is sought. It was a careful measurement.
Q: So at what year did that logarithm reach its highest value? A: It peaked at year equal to 373.0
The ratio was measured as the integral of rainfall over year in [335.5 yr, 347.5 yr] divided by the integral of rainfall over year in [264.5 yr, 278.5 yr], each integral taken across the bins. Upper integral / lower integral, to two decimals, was 0.84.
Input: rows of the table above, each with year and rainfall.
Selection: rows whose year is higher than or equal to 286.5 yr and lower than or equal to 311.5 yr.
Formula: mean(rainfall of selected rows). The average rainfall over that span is 5.0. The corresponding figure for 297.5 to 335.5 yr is 3.8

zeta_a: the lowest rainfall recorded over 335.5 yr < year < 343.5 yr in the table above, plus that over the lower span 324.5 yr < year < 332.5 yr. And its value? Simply 6.9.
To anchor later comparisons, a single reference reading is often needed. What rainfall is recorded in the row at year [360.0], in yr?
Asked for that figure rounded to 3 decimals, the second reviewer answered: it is 7.559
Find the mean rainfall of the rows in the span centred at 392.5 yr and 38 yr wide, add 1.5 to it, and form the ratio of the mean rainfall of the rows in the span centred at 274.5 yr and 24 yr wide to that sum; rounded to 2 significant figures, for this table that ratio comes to 0.58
